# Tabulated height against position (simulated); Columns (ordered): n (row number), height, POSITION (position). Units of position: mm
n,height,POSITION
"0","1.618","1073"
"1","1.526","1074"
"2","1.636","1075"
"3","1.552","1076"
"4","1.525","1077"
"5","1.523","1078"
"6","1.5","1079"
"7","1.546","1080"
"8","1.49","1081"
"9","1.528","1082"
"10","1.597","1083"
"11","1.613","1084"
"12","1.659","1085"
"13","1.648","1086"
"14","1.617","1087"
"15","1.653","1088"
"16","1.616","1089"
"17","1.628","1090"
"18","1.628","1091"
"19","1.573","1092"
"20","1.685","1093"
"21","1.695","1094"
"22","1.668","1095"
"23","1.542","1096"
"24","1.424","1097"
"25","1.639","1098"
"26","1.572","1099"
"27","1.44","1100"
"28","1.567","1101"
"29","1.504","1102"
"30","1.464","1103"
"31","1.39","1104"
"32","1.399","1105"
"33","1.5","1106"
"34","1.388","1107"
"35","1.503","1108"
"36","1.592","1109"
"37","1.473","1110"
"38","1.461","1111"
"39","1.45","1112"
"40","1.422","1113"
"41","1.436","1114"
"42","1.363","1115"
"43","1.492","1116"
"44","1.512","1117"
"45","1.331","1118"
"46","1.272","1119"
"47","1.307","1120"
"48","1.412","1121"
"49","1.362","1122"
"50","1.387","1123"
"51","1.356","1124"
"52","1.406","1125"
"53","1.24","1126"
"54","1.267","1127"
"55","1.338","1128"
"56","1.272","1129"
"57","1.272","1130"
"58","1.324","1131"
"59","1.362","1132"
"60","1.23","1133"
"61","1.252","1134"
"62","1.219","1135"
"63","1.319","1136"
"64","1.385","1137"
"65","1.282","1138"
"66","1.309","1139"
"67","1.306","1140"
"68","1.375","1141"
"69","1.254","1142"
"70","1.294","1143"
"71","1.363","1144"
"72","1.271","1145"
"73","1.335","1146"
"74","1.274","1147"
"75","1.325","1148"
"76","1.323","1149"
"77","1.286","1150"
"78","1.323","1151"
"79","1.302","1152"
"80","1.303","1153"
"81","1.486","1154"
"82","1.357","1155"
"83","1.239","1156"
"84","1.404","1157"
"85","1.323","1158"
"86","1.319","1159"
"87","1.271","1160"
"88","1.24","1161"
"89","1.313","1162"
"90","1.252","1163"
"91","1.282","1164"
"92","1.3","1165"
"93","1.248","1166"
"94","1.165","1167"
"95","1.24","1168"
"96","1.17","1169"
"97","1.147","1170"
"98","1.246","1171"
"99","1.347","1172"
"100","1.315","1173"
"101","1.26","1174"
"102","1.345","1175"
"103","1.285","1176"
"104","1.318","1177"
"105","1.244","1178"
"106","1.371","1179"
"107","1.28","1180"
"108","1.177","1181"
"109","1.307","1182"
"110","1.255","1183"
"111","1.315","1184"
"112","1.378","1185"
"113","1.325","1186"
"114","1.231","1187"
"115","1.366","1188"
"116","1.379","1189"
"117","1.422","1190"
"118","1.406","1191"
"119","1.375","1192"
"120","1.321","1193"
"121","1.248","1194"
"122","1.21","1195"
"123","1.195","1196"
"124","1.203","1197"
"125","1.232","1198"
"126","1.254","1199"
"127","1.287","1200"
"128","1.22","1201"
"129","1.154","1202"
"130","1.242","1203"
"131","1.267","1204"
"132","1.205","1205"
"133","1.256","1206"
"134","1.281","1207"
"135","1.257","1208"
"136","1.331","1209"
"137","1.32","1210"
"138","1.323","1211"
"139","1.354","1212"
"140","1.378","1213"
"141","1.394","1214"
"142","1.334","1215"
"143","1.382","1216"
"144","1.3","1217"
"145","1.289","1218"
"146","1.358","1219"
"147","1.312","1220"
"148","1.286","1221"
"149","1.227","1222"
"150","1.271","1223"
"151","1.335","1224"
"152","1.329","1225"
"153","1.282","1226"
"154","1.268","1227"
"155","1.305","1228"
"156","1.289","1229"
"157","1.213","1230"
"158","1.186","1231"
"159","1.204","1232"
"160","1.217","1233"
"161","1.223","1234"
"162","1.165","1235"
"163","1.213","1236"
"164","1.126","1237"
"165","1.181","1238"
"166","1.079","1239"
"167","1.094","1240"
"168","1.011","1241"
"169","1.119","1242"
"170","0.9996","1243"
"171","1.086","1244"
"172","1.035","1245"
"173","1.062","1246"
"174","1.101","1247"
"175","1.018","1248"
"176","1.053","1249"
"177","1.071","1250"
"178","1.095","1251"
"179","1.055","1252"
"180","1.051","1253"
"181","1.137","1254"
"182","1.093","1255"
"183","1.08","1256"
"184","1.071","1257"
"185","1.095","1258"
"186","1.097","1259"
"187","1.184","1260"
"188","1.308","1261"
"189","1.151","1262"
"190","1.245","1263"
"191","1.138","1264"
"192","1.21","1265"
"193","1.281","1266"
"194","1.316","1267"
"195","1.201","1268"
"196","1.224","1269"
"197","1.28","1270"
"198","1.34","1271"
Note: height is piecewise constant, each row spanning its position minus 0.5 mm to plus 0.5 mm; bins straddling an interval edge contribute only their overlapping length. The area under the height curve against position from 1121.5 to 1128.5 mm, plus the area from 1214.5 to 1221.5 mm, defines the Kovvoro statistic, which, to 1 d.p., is 18.6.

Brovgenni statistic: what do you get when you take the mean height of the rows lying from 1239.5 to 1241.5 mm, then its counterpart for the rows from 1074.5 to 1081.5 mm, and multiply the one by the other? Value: 1.62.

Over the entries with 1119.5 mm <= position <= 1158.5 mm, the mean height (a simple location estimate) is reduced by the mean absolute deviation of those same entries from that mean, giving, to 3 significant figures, 1.27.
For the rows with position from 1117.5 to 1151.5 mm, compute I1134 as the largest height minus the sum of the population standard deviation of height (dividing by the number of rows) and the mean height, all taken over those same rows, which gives 0.05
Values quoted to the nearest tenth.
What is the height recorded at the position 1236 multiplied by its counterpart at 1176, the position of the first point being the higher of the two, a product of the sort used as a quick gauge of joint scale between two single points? 1.6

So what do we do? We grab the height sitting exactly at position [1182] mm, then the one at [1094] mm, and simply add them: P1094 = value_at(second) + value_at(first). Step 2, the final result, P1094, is 3.00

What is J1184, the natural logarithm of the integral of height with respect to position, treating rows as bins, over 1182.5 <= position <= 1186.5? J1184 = 1.7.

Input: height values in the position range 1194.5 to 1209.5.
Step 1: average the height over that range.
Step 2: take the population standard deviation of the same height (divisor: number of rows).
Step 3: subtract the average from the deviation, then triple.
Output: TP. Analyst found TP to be -3.6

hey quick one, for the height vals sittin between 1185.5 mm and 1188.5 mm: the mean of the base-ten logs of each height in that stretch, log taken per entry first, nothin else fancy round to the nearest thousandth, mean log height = 0.116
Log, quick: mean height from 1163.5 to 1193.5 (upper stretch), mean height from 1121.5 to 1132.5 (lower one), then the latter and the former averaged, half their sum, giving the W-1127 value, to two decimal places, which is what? 1.31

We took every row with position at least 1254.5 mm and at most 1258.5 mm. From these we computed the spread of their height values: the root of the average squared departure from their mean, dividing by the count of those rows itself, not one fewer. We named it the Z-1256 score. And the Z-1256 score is 0.0098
